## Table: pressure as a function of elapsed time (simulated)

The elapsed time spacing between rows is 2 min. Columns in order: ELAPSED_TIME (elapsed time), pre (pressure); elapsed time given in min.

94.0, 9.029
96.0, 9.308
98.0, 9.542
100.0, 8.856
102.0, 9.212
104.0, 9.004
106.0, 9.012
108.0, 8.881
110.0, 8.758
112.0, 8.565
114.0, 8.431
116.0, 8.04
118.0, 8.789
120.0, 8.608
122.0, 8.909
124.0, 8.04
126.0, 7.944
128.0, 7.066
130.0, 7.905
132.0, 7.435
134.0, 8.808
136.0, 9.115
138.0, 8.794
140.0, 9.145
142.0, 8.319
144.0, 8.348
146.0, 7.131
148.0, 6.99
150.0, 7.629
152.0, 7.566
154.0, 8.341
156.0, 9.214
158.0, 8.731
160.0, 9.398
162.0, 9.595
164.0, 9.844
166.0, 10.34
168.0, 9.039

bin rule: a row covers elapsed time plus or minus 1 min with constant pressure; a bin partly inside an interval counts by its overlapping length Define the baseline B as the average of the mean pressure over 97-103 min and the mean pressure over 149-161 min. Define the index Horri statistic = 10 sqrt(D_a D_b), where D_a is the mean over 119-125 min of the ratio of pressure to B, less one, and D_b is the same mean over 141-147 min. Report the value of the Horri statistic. 0.61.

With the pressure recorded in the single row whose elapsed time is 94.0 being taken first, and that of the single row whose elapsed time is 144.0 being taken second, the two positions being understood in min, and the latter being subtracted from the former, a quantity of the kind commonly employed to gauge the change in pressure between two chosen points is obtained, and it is 0.68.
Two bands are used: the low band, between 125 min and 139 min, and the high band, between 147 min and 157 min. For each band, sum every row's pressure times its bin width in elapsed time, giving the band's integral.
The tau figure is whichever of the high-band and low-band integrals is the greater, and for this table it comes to 114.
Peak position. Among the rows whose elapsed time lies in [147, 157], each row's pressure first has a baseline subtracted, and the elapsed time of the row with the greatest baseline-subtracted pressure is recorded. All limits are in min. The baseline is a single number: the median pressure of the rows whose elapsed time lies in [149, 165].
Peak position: 156.0 min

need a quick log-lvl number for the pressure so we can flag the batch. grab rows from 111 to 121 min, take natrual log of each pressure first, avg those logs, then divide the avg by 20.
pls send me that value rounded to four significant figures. 0.1069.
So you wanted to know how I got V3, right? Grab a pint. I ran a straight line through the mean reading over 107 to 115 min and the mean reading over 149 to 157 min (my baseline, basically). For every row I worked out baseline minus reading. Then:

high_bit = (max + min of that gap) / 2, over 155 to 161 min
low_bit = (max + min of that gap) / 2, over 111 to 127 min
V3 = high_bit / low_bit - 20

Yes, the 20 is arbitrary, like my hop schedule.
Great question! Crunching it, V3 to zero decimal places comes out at -30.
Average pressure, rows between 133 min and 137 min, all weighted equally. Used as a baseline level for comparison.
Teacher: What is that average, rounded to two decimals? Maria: 8.96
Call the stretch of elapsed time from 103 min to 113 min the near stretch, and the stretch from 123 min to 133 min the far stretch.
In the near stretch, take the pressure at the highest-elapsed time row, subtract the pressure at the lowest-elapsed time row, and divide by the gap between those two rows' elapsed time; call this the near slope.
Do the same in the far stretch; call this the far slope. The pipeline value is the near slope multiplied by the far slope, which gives 0.0041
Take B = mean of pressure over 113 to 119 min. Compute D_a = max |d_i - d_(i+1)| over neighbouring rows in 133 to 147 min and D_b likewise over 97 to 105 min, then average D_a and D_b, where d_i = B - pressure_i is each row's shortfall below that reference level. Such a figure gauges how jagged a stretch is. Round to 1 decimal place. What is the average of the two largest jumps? 1.0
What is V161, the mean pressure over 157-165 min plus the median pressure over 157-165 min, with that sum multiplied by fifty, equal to 944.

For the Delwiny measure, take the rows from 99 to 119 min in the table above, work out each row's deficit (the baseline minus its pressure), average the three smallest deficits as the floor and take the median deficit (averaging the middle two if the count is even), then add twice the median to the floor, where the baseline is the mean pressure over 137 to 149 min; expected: -2.4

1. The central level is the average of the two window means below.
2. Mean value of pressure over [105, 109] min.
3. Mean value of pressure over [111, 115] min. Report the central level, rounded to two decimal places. 8.72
